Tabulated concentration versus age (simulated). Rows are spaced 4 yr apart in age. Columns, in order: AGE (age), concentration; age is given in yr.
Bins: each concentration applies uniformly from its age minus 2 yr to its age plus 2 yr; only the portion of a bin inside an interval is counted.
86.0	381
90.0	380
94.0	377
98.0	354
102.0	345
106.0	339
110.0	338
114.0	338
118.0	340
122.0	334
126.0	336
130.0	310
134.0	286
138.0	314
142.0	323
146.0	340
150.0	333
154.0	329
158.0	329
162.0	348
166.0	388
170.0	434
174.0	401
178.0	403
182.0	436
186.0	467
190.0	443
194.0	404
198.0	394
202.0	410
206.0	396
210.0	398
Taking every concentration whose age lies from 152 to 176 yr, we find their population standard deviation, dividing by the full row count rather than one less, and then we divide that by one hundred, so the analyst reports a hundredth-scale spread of 0.39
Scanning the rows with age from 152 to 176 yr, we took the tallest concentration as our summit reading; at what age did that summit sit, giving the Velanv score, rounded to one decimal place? 170.0 yr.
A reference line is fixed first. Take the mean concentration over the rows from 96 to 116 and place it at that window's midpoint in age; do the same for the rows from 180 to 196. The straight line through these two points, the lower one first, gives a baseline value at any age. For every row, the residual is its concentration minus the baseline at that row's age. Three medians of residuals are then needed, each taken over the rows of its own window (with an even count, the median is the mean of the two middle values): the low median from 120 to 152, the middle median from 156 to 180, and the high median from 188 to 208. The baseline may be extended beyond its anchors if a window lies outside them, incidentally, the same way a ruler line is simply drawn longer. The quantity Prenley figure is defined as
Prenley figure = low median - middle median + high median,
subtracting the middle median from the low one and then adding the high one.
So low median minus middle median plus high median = -81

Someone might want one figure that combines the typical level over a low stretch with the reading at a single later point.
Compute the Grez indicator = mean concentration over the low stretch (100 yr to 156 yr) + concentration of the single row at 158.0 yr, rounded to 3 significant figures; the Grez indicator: 658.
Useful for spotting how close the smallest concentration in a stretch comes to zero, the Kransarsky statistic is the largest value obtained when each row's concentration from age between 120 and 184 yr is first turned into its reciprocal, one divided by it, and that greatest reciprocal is 0.0035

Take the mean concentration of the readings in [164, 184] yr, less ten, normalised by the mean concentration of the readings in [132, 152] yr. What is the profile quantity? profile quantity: 1.26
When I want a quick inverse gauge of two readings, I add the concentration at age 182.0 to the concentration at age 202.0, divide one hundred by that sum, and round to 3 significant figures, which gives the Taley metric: 0.118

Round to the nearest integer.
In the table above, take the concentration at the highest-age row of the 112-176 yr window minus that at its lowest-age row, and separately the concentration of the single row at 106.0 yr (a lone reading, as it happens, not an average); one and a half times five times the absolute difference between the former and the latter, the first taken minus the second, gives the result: 2070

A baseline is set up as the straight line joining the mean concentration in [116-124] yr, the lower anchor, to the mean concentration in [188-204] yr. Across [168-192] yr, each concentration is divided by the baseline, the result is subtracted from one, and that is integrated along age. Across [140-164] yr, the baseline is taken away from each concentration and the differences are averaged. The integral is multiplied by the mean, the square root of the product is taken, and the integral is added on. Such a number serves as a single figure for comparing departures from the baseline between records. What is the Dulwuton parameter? 6.4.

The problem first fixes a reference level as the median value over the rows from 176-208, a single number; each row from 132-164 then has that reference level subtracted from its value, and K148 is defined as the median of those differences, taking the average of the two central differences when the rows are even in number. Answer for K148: -78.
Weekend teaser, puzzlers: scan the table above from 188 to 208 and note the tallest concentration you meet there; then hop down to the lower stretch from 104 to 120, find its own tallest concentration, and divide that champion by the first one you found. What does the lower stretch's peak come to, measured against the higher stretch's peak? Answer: 0.77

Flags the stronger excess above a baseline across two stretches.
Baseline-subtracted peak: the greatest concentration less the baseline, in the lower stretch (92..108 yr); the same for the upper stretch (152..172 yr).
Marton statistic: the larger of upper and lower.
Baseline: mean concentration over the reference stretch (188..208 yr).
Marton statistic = 25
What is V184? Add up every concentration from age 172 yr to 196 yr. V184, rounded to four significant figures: 2554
